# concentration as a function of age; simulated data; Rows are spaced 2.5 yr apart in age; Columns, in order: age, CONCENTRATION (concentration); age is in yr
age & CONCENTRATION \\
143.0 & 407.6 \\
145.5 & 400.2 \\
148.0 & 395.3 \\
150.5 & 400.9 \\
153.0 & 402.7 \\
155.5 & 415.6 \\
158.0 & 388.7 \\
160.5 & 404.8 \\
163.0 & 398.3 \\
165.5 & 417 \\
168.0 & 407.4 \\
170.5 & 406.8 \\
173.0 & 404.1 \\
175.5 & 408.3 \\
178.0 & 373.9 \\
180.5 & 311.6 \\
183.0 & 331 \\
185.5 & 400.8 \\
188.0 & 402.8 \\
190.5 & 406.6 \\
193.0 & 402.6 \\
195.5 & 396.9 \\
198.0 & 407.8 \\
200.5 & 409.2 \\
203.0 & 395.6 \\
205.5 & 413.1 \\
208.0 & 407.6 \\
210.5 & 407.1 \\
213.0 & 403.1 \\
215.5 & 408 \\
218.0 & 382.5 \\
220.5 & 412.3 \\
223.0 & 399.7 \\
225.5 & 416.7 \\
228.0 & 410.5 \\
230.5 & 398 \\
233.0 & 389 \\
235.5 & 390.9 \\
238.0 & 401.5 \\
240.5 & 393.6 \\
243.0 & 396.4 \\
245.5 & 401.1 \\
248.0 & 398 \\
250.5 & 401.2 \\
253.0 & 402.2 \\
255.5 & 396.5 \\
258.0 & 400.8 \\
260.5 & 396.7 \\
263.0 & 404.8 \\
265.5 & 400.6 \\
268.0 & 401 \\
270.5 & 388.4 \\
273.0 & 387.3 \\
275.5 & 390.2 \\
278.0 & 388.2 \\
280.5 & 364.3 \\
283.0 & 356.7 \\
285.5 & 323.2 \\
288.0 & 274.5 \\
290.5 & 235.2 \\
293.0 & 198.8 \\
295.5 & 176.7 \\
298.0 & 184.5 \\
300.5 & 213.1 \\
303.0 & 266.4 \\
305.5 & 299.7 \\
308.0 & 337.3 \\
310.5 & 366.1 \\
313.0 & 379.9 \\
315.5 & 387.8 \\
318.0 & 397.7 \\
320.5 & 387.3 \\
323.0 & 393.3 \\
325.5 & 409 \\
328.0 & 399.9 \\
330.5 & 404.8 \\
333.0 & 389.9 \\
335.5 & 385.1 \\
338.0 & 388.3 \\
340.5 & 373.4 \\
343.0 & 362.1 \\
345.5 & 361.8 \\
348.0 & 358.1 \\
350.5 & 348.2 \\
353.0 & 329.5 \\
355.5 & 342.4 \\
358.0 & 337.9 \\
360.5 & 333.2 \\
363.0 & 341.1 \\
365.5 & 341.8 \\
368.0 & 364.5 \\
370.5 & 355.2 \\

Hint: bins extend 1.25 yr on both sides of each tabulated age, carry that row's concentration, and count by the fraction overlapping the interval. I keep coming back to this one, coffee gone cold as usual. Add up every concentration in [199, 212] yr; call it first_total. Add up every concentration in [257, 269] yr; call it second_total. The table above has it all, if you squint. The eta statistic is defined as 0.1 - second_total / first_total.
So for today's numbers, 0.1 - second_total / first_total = -0.89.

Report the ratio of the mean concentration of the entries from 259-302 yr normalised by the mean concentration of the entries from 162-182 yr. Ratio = 0.83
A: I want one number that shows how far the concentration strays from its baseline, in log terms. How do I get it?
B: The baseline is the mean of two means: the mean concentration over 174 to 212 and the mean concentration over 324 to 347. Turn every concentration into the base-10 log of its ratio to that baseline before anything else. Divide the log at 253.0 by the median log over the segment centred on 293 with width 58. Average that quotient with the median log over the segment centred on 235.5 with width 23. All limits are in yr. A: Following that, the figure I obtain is -0.25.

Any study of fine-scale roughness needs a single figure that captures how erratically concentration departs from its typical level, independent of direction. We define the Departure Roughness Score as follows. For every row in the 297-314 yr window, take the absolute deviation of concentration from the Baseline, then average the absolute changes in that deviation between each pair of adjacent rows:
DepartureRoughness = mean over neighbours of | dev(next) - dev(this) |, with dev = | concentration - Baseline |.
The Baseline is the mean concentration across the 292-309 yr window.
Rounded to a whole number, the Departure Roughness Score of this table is 24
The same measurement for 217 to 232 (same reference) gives 16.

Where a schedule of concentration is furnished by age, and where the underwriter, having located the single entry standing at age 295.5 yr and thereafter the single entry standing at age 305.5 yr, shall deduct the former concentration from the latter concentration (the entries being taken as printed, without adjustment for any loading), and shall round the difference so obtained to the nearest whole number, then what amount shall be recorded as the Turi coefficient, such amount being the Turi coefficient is 123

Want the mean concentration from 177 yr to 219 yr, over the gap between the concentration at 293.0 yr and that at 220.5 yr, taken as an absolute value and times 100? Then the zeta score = 184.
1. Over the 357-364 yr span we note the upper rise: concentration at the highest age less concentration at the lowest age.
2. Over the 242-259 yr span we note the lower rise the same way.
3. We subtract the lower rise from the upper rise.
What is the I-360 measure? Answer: -1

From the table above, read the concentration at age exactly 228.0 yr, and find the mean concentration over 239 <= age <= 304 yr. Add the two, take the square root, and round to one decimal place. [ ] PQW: 27.5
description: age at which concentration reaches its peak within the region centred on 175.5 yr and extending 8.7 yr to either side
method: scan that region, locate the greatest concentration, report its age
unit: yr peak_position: 175.5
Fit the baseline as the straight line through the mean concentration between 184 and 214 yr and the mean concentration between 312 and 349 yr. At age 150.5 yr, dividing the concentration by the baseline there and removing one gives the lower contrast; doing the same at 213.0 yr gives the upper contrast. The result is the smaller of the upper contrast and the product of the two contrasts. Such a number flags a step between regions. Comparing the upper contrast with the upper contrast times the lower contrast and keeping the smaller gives 0.000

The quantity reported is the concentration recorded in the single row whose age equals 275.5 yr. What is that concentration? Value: 390.2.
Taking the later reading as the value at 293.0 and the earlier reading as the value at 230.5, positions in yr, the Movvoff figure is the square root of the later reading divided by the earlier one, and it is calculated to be 0.71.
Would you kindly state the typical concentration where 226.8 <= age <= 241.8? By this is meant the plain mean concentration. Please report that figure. 397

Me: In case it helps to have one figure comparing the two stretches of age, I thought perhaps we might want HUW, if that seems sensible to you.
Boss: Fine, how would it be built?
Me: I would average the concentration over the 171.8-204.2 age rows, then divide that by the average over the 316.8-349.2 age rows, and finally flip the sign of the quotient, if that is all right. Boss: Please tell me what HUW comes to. -1.0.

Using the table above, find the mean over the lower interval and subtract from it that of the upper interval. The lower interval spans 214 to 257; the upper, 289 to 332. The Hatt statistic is 80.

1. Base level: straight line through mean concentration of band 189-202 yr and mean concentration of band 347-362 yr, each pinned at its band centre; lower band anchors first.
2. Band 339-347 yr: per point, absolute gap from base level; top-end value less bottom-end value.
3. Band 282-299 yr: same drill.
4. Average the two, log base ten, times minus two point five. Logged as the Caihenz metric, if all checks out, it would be -4.7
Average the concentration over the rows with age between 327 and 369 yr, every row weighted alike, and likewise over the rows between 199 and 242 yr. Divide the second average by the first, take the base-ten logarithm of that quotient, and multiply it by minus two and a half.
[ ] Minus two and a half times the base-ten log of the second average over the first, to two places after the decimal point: -0.11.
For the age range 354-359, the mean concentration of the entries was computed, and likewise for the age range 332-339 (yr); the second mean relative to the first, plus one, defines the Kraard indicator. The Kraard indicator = 2.14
